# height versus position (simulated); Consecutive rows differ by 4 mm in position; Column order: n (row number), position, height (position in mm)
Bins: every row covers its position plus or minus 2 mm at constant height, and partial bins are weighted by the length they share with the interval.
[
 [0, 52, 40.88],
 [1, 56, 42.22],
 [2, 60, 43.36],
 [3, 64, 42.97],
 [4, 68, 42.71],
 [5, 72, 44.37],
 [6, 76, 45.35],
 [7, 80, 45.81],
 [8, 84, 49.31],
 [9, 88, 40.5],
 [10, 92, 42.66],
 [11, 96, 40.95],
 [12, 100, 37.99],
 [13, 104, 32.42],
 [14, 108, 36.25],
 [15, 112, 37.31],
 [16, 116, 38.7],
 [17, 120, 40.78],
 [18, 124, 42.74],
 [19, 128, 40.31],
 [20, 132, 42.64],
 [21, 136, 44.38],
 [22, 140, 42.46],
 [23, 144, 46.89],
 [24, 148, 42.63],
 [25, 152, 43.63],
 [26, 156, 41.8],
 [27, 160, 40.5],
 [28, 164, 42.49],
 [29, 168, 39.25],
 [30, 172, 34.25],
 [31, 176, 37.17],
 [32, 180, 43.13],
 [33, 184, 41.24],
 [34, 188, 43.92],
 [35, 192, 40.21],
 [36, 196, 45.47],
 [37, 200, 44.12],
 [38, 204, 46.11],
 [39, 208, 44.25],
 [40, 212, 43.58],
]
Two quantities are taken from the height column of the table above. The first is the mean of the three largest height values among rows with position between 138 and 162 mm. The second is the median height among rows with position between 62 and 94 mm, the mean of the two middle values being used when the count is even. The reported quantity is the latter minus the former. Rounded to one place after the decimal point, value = -0.7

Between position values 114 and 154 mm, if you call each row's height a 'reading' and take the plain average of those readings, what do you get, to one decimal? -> 42.5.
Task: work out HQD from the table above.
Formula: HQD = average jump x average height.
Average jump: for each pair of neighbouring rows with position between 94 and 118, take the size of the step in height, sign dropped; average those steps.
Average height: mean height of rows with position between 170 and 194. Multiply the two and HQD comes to 118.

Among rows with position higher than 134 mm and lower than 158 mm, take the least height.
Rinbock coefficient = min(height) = 41.8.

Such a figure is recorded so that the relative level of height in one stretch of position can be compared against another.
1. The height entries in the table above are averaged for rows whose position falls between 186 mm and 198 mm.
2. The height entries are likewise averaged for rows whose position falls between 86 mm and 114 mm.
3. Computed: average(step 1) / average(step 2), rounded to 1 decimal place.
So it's 1.1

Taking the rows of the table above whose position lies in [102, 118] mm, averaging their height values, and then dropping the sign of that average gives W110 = 36.2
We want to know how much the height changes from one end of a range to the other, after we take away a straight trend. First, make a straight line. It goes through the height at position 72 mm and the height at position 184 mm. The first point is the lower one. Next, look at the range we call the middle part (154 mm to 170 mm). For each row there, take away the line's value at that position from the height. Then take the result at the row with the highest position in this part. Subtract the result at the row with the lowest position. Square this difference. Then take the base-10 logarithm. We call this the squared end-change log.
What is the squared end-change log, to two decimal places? 0.69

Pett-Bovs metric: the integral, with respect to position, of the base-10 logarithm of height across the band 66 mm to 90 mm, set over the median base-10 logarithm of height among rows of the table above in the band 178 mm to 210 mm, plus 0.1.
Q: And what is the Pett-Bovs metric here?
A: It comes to 24.2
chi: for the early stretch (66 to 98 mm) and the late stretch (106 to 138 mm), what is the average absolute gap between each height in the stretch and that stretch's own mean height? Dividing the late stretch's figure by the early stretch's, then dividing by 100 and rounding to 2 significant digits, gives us 0.010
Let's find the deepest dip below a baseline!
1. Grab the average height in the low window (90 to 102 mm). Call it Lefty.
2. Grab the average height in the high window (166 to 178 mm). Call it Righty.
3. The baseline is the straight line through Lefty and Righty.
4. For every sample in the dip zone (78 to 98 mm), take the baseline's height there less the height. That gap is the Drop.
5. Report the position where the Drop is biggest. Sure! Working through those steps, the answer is 88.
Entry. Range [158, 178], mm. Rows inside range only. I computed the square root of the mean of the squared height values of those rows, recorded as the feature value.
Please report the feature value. 38.8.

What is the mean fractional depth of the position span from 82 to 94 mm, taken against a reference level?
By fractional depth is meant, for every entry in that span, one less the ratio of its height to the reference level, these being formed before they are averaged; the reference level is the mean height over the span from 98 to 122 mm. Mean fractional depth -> -0.19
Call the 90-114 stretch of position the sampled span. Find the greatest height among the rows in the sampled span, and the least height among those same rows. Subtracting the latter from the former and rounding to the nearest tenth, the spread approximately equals 10.2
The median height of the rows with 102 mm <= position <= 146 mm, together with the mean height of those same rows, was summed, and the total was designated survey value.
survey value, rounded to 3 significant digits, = 81.2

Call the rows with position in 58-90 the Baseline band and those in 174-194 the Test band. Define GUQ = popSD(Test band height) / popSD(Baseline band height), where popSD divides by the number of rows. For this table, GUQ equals 1.0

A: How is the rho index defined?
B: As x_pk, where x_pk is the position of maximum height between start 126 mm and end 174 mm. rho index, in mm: 144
